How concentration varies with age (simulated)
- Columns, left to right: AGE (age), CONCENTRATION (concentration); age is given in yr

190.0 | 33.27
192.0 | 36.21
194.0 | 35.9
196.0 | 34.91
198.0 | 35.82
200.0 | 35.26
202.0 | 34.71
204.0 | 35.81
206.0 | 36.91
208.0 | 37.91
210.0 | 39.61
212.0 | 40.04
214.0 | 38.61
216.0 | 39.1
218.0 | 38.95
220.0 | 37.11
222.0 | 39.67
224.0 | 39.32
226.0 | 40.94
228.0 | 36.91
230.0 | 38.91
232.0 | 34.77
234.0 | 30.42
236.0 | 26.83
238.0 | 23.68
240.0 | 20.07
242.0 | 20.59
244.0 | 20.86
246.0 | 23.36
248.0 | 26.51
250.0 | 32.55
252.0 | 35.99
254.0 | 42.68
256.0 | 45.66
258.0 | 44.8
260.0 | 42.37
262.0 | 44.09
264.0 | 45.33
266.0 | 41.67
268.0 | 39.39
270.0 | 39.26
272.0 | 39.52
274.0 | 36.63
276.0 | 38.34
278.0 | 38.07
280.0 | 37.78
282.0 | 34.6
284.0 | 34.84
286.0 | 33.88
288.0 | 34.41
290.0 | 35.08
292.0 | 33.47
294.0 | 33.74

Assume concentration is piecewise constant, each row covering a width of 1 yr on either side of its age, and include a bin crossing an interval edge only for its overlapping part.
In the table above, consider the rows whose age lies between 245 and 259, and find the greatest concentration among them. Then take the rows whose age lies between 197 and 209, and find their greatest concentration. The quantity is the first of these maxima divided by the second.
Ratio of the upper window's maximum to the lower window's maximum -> 1.2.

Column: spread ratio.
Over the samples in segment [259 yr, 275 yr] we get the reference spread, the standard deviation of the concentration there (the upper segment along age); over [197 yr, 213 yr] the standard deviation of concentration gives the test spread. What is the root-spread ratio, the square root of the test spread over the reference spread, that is 0.84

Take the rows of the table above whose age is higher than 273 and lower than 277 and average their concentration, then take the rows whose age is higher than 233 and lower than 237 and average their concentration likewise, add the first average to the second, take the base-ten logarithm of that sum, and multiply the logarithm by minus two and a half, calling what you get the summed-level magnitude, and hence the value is -4.55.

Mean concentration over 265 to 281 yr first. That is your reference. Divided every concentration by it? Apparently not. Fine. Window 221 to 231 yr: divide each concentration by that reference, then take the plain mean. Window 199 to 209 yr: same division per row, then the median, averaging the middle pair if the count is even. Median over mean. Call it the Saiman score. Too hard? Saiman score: 0.91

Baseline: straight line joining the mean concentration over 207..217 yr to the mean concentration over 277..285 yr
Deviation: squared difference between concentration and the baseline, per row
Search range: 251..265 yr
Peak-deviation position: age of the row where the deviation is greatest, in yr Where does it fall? 256.0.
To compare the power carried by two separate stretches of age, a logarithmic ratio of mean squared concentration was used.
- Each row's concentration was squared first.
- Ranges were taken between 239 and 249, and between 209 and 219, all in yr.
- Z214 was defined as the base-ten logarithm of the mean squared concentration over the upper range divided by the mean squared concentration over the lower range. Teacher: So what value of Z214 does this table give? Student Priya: -0.49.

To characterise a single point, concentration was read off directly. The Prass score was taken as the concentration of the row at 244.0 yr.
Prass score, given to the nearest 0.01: 20.86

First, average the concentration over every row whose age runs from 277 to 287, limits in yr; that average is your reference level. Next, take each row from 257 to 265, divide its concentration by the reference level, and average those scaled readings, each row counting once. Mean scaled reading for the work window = 1.23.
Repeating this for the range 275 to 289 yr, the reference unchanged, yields 1.00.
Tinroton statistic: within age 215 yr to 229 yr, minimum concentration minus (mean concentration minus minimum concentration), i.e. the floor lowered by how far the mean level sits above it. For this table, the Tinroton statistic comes 35.0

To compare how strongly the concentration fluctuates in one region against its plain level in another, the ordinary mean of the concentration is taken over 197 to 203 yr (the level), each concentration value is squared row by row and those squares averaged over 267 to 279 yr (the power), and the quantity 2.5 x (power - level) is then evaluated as 3627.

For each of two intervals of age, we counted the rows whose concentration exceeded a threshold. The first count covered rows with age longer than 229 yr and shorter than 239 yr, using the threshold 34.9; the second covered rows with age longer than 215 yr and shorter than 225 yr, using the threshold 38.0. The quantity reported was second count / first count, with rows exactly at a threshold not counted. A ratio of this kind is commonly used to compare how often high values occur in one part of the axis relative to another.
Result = 4.0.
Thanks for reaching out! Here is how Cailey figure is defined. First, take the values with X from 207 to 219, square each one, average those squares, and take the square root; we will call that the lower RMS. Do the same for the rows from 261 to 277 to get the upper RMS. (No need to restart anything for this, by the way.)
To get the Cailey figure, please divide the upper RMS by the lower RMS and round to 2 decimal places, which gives 1.04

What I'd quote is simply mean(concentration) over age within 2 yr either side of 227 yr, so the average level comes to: 38.9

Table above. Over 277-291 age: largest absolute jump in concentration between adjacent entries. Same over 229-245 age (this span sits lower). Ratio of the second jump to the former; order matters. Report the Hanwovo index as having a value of 1.4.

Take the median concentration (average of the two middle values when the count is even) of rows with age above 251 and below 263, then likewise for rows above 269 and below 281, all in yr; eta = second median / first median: 0.9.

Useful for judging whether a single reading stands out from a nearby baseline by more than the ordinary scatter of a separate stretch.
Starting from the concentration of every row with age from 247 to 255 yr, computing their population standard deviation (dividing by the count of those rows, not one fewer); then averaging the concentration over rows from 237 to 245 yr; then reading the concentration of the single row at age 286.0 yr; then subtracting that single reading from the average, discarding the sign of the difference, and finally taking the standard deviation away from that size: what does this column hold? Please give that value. 6.7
